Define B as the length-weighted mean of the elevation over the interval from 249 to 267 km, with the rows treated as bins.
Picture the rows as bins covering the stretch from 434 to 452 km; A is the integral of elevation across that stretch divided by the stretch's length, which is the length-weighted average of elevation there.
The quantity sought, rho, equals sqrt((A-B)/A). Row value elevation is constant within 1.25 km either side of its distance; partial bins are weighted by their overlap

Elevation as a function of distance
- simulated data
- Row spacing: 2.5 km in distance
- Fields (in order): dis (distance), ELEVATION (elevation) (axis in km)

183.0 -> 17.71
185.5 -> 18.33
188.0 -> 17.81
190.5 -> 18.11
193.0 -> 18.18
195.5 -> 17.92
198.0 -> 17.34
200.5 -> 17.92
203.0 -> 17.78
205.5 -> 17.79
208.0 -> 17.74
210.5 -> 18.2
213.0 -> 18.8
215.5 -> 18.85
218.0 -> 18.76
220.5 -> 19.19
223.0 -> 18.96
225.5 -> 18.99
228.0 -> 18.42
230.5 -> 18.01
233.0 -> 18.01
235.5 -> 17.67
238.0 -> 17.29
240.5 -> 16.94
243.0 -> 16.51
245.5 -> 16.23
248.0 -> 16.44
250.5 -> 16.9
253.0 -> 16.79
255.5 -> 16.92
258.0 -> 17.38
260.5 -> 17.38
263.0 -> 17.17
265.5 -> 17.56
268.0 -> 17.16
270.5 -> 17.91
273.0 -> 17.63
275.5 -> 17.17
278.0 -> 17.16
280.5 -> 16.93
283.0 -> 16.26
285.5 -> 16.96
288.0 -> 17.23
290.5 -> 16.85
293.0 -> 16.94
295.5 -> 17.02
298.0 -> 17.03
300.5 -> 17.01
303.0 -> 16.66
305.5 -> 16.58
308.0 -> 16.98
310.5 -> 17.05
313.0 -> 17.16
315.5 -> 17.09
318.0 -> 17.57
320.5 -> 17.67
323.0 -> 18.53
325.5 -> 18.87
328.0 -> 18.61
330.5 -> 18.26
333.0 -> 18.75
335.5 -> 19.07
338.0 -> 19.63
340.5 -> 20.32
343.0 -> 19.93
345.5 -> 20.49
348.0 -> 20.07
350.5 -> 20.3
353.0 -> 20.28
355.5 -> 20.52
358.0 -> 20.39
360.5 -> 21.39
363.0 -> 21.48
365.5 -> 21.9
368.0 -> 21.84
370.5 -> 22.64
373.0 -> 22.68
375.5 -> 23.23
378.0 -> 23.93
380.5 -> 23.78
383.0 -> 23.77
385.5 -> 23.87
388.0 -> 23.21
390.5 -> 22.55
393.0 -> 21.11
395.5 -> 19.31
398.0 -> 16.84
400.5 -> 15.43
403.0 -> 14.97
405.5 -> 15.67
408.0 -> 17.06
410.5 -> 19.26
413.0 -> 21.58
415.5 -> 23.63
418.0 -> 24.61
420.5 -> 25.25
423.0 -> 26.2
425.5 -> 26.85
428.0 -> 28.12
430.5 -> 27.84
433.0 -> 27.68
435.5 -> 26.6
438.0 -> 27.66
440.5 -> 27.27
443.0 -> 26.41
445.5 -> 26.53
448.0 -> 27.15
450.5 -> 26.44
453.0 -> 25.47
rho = 0.60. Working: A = 26.9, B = 17.1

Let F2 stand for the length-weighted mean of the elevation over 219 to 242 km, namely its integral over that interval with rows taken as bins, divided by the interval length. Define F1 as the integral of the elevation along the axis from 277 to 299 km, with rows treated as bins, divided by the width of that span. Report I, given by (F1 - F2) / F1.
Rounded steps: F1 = 16.9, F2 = 18.2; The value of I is -0.07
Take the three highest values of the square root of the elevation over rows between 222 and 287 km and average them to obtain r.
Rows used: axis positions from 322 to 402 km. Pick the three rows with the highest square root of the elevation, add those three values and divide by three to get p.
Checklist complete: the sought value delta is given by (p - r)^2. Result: 0.3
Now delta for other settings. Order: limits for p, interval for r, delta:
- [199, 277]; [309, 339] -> 0.0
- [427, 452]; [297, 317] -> 1.3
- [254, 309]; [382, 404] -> 0.4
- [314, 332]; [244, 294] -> 0.0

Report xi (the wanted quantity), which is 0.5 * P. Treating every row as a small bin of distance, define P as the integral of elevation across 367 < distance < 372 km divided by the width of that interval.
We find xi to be 11.1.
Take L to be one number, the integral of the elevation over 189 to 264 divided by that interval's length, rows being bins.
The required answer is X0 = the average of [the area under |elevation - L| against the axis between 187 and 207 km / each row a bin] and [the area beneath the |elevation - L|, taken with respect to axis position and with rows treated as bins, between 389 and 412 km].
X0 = 28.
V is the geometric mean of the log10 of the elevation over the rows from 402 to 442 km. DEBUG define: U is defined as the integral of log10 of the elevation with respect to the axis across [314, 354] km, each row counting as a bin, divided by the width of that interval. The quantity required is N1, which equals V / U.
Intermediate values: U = 1.28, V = 1.36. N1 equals 1.07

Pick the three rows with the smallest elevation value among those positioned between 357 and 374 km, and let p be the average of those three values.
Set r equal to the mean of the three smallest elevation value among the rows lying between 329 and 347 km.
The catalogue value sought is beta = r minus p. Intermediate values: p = 21.1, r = 18.7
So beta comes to -2.4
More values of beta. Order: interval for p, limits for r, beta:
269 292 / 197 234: 0.9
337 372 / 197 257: -3.5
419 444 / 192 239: -8.5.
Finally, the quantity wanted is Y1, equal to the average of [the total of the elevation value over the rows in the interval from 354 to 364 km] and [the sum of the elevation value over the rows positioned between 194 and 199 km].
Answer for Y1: 60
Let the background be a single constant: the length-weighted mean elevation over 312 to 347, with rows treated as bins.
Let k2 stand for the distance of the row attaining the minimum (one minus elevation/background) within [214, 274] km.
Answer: 220.5 km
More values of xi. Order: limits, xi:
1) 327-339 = 9.4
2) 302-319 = 8.5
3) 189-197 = 9.0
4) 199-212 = 8.9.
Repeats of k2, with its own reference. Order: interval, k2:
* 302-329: 325.5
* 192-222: 220.5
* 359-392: 378.0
